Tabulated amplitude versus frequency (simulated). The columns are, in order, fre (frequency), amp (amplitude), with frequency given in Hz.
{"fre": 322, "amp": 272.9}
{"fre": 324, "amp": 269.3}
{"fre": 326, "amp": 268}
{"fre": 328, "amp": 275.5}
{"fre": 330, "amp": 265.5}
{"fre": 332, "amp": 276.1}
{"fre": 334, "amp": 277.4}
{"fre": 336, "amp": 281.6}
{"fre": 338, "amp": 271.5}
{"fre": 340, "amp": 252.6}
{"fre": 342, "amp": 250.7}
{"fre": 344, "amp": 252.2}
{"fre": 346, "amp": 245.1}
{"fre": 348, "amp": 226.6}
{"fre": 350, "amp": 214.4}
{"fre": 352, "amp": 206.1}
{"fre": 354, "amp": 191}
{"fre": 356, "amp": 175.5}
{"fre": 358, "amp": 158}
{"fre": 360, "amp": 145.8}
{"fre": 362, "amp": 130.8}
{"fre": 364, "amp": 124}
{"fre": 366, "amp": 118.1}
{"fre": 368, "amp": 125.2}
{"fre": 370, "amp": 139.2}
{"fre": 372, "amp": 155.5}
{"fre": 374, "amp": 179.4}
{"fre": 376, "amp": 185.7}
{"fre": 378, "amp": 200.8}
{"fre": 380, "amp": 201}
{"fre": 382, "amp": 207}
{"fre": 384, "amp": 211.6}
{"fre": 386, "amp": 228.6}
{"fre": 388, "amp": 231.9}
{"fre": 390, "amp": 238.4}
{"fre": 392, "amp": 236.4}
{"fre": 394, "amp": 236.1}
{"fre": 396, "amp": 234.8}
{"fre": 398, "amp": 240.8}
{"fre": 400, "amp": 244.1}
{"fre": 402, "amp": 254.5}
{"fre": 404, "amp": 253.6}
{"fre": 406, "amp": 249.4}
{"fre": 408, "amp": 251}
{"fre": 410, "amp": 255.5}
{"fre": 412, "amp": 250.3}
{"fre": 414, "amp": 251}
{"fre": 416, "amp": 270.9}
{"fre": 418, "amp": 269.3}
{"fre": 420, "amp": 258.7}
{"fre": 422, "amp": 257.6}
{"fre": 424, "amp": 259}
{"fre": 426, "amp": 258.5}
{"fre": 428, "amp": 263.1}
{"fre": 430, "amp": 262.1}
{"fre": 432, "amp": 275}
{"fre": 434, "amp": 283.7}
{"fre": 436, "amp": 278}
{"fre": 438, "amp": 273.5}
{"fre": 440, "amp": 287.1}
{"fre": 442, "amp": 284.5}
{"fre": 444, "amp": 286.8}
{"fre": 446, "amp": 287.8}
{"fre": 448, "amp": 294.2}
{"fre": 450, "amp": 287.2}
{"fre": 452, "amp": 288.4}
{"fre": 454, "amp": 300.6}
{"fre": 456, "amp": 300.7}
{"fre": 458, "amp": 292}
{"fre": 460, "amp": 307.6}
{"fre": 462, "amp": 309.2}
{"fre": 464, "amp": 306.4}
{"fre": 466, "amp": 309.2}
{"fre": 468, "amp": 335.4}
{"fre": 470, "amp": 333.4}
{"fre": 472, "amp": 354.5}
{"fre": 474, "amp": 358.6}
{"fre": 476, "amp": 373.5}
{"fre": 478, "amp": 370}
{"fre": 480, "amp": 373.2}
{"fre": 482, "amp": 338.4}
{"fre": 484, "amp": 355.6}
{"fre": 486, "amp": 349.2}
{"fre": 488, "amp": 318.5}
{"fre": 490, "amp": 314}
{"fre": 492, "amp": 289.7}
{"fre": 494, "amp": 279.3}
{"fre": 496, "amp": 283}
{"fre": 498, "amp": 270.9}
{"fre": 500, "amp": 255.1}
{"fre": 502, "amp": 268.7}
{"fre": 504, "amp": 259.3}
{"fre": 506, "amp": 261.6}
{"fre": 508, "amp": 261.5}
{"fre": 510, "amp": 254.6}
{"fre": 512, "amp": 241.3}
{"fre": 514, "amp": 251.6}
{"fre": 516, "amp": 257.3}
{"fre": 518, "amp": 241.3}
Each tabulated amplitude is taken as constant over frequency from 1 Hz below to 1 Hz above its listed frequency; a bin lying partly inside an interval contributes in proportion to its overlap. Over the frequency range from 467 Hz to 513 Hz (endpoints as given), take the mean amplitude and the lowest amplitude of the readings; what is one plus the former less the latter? 68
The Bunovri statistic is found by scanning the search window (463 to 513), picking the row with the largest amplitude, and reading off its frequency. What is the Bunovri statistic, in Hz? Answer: 476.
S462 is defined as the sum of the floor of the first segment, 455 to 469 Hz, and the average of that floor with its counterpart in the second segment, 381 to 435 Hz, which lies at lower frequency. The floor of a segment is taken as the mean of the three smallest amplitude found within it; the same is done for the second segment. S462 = 557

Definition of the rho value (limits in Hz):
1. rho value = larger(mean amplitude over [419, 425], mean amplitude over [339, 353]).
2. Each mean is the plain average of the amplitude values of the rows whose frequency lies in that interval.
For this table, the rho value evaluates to 258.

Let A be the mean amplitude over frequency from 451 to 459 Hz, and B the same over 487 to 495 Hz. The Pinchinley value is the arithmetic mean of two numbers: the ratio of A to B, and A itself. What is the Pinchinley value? 148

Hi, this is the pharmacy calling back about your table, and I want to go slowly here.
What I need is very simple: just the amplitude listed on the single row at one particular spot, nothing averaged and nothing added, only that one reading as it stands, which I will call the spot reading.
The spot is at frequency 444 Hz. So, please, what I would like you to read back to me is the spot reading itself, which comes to 286.8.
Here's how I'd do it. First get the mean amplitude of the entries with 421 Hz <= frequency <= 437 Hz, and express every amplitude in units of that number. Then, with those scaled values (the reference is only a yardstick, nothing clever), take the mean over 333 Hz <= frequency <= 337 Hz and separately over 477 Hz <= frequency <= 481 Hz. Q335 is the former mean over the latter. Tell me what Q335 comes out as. 0.75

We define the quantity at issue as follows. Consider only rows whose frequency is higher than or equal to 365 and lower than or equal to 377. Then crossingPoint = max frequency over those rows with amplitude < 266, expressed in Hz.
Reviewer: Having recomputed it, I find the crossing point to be 376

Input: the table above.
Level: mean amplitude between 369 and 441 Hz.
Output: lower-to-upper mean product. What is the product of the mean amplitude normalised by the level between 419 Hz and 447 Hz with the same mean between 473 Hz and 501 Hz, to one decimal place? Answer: 1.5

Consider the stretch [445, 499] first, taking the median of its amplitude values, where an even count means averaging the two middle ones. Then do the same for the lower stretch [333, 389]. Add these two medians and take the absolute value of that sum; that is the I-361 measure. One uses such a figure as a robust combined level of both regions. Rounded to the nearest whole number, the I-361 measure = 513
